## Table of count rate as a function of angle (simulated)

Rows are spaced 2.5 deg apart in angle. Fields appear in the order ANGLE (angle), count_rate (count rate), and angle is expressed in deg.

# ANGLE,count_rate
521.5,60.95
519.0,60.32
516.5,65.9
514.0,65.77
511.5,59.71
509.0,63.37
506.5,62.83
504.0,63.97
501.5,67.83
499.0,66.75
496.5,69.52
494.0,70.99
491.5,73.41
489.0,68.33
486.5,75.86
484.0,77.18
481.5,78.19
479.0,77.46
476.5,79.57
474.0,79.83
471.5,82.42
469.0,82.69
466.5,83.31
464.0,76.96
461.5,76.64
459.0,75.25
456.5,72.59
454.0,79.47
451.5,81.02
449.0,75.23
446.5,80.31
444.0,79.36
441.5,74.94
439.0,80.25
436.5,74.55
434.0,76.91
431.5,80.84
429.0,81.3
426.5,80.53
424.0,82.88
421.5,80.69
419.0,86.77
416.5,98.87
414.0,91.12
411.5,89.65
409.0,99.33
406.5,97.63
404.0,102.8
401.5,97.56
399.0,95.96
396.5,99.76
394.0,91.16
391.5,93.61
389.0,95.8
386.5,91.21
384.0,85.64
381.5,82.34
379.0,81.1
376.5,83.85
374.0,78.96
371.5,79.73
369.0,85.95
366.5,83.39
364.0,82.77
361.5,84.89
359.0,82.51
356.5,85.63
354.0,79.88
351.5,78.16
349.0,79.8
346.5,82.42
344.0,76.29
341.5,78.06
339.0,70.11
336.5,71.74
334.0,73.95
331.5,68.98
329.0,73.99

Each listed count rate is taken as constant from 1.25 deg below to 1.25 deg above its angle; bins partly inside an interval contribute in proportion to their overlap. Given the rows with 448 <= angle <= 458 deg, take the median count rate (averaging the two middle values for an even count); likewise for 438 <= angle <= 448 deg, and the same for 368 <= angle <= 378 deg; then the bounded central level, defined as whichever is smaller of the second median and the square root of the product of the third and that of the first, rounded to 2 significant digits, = 80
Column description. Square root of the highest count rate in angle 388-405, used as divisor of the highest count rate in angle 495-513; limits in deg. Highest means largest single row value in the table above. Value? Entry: 6.86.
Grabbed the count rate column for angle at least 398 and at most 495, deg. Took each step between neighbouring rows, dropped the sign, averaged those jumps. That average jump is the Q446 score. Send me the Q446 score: 3.5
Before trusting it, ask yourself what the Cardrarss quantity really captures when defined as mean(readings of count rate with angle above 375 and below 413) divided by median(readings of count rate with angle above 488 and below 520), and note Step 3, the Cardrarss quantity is 1.40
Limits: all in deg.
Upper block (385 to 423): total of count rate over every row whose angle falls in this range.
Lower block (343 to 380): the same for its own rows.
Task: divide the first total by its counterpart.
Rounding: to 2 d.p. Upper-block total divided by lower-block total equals 1.15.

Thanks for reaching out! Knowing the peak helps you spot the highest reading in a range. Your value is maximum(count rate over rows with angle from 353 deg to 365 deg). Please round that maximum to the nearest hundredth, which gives 85.63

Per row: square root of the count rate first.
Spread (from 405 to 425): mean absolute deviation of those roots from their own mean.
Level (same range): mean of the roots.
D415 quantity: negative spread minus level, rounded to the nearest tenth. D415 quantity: -9.8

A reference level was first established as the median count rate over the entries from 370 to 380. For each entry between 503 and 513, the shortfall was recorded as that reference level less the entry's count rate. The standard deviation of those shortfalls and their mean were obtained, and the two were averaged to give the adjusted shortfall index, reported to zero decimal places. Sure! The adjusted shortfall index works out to 10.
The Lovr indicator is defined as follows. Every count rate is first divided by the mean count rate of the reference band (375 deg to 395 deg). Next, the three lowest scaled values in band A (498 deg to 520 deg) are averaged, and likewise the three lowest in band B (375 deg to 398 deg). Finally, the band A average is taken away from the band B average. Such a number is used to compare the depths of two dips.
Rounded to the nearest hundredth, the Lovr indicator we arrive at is 0.24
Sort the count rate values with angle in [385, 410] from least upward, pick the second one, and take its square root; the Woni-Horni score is 9.55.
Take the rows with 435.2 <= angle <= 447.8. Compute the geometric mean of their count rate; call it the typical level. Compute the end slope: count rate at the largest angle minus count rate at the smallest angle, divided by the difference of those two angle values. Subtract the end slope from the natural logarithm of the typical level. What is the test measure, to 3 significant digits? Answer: 3.78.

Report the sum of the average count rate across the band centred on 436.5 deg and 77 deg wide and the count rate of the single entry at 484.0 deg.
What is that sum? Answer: 161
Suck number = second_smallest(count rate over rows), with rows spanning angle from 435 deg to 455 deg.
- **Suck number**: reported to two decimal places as 74.94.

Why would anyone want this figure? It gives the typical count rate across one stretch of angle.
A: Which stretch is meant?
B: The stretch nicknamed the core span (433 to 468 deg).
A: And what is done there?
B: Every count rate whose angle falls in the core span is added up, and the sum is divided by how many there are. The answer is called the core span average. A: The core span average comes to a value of 78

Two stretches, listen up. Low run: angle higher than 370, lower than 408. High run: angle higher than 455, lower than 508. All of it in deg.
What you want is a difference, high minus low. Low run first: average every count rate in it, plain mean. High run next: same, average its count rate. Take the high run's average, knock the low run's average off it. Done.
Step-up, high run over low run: -16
